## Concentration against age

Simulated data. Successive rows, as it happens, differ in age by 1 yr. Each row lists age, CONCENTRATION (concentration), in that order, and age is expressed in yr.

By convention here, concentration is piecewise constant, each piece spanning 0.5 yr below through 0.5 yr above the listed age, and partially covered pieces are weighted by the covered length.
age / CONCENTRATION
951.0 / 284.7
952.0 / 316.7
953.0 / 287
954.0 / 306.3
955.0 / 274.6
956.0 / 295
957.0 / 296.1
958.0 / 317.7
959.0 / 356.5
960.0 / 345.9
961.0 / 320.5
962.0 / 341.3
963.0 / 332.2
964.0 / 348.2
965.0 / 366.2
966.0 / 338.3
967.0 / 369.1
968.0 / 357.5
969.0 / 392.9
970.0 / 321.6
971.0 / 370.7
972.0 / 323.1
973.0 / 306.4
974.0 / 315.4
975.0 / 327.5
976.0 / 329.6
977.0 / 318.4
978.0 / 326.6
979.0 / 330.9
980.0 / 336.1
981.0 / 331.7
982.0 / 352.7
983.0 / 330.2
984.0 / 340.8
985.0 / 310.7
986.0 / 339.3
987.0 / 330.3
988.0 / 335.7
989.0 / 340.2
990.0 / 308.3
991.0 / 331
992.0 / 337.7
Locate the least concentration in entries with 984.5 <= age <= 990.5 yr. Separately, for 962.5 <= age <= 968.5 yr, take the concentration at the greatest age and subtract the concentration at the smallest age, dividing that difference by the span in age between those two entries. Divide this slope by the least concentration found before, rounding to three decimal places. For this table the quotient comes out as 0.016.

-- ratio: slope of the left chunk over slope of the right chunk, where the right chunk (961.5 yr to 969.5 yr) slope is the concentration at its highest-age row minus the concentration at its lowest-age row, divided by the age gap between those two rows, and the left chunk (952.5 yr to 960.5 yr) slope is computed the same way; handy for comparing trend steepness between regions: 1.1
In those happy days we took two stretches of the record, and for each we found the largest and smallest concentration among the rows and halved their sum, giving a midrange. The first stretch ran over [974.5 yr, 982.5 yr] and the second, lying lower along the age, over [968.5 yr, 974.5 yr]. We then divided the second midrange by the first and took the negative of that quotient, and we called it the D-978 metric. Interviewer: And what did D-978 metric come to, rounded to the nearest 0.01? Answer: -1.04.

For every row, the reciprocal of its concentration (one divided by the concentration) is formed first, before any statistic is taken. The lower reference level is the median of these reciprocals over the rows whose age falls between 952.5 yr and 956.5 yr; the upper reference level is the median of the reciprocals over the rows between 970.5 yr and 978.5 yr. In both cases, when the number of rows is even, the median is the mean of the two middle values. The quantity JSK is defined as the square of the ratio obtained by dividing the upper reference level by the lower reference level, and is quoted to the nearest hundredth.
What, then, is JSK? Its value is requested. 0.80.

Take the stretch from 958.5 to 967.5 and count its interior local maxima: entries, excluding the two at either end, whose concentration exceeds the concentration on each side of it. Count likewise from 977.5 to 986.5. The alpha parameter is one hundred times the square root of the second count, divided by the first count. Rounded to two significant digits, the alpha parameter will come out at 87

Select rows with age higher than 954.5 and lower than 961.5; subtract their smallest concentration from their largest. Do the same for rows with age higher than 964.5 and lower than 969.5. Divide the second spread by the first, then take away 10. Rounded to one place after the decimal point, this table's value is -9.3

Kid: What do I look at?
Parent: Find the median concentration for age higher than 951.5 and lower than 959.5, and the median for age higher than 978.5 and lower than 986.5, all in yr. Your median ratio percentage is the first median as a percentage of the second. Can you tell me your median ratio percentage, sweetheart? 90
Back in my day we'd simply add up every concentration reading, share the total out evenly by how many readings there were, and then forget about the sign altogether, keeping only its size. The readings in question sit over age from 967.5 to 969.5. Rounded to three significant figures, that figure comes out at 375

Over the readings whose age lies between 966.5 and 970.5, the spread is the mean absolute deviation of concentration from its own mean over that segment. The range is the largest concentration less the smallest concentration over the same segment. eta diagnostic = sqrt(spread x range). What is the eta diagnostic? 38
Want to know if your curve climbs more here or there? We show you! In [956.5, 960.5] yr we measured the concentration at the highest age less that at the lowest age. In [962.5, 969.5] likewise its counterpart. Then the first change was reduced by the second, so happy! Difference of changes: -11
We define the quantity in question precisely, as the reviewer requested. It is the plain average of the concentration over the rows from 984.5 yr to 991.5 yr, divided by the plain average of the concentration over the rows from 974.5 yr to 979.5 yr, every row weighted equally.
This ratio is 1.00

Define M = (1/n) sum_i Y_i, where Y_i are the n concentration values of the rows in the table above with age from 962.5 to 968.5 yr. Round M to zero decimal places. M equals 352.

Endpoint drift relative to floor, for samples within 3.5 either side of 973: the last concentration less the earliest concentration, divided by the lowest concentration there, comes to 0.026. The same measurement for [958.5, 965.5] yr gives 0.030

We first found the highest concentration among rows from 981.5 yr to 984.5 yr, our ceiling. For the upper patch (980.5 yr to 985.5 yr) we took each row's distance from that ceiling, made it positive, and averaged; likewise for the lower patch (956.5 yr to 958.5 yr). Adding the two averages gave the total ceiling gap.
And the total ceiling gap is 65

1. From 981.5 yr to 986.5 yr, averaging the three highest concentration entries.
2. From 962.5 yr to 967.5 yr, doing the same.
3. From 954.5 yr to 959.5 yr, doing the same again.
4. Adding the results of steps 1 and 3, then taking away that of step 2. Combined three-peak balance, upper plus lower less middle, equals 307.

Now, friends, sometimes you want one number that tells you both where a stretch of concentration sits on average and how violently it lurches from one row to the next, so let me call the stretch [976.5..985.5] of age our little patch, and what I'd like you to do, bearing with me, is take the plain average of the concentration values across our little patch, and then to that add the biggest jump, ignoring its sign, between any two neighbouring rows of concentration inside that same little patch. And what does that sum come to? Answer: 361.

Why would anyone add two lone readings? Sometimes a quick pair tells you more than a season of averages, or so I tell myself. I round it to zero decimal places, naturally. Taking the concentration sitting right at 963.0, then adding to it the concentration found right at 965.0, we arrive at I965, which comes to 698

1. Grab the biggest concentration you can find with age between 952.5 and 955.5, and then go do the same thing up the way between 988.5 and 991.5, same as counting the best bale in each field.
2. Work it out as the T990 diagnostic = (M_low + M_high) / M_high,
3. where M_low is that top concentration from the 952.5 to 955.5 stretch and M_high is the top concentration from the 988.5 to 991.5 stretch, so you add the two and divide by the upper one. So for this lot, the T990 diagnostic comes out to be 1.90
